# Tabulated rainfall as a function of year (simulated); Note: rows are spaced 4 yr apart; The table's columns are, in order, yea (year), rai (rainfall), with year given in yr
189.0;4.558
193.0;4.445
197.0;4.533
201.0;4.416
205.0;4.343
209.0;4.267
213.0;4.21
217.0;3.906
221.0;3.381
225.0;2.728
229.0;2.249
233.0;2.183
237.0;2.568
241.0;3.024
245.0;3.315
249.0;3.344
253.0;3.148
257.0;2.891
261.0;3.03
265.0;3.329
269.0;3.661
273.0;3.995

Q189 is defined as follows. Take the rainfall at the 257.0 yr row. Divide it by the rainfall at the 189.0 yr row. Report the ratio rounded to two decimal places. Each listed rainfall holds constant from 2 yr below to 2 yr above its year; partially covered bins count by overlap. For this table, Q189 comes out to 0.63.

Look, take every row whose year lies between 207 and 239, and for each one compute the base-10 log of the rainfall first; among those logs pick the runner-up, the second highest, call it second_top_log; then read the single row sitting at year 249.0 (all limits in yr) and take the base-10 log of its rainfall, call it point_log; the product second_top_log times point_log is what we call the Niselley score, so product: 0.327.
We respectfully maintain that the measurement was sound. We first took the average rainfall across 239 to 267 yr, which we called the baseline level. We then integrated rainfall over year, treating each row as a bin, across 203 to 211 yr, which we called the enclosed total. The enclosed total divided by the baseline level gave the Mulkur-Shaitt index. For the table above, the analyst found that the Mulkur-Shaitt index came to 11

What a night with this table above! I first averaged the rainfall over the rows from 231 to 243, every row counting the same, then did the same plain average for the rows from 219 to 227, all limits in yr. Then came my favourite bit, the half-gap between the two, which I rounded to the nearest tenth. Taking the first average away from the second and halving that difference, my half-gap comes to 0.2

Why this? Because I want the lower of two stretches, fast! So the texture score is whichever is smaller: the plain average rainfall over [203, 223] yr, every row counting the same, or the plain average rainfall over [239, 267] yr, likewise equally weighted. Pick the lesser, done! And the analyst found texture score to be 3.2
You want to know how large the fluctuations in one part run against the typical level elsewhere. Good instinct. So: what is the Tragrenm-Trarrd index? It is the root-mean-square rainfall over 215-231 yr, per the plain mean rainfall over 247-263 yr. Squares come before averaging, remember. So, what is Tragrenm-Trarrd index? 1.01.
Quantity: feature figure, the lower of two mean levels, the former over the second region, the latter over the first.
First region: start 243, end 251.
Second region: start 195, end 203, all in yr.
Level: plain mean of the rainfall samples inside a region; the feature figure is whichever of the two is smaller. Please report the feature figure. 3.33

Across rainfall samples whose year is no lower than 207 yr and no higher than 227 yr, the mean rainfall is 3.7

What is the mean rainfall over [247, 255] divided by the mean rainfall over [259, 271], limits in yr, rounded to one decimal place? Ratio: 1.0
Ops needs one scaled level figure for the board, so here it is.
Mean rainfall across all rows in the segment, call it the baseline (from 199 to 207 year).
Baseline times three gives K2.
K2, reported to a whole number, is 13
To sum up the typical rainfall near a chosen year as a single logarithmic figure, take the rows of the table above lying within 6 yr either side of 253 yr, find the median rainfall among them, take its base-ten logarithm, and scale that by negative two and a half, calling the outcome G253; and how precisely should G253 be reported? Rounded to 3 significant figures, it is -1.25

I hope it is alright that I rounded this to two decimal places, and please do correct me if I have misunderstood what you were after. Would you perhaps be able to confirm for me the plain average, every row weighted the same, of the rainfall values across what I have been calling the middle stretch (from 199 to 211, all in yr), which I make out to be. 4.34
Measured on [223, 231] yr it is 2.49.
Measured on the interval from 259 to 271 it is 3.34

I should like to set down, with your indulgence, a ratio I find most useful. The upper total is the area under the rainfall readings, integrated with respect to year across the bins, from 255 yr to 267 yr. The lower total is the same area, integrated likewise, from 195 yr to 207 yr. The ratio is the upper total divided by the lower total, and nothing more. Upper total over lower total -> 0.70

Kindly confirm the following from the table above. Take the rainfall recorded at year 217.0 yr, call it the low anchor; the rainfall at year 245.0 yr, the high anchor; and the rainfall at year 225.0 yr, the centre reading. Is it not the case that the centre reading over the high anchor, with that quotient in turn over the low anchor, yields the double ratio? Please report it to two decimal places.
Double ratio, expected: 0.21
